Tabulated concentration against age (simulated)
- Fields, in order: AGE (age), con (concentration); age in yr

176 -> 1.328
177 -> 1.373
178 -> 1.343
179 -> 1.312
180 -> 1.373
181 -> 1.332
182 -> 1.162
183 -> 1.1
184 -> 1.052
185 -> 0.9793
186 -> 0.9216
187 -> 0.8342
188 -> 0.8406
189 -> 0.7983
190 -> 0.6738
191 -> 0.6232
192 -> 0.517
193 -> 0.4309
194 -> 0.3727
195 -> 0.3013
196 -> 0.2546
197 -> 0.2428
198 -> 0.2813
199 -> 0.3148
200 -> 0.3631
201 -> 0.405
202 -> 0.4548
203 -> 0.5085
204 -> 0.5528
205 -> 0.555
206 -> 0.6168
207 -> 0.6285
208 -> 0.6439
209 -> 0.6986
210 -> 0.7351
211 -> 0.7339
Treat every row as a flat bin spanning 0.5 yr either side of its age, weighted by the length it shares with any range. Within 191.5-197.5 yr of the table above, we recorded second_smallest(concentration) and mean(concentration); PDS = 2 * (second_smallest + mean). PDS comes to 1.2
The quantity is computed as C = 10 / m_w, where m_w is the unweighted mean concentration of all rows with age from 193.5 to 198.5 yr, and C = 34.4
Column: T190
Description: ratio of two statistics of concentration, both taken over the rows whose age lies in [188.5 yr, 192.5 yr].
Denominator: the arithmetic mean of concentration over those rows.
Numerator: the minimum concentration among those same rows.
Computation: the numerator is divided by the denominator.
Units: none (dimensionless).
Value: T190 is 0.79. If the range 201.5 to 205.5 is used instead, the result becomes 0.88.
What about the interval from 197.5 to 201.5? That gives 0.82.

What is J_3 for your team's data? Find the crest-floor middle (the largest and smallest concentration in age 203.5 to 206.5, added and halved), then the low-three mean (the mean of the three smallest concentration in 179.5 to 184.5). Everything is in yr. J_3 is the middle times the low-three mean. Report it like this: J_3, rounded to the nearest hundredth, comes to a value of 0.65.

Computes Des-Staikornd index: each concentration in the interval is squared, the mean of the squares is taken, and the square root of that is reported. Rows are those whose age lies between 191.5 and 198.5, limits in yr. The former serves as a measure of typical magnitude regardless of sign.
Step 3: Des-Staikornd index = 0.4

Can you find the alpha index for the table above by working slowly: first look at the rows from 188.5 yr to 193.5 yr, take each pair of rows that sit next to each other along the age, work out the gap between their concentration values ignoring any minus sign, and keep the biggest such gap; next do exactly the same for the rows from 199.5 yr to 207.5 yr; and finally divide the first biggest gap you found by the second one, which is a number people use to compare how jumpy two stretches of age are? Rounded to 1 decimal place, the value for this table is 2.0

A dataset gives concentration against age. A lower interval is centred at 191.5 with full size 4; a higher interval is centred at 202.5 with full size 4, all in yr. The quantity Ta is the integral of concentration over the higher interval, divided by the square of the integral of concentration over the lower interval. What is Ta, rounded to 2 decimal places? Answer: 0.38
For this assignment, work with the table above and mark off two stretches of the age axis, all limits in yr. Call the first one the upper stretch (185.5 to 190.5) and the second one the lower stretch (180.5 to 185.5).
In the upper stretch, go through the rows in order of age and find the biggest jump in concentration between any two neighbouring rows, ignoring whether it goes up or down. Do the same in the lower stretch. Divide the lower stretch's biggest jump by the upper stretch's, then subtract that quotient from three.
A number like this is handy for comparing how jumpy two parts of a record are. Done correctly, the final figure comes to 1.63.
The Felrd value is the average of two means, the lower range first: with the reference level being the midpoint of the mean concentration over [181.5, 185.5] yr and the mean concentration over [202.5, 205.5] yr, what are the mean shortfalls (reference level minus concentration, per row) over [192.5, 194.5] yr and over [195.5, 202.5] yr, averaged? 0.44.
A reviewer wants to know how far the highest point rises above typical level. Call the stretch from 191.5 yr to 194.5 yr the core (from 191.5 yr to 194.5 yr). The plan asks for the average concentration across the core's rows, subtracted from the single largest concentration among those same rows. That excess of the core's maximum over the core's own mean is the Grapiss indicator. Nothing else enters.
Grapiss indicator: 0.08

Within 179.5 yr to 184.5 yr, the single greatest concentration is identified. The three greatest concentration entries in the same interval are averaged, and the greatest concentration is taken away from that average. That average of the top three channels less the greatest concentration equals -0.084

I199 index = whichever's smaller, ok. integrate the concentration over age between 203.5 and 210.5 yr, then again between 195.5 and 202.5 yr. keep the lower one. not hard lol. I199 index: 2.3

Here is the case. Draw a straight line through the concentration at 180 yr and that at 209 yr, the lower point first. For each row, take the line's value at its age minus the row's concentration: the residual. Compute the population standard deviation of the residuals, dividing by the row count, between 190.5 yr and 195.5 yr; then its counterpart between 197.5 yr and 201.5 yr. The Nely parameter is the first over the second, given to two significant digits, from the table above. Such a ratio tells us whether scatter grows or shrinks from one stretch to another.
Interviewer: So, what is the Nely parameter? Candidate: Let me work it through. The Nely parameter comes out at 1.1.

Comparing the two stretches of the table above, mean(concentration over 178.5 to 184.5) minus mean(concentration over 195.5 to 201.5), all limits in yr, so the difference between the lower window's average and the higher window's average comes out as 0.9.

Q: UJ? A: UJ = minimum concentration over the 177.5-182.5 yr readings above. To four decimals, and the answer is 1.1620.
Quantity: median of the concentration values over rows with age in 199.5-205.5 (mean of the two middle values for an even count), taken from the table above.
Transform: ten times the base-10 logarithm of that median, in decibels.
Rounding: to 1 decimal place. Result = -3.2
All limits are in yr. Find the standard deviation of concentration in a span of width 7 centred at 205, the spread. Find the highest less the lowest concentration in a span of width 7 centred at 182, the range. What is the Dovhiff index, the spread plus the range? 0.46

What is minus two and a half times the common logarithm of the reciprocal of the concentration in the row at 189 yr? -0.2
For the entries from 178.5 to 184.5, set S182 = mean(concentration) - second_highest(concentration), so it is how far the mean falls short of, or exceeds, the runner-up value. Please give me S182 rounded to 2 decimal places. -0.11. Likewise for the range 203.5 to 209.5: -0.03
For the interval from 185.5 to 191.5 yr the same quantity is -0.06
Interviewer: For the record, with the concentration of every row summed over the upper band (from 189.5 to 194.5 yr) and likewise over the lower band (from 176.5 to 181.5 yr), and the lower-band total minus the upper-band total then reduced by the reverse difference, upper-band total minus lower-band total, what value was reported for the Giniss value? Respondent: 8.2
